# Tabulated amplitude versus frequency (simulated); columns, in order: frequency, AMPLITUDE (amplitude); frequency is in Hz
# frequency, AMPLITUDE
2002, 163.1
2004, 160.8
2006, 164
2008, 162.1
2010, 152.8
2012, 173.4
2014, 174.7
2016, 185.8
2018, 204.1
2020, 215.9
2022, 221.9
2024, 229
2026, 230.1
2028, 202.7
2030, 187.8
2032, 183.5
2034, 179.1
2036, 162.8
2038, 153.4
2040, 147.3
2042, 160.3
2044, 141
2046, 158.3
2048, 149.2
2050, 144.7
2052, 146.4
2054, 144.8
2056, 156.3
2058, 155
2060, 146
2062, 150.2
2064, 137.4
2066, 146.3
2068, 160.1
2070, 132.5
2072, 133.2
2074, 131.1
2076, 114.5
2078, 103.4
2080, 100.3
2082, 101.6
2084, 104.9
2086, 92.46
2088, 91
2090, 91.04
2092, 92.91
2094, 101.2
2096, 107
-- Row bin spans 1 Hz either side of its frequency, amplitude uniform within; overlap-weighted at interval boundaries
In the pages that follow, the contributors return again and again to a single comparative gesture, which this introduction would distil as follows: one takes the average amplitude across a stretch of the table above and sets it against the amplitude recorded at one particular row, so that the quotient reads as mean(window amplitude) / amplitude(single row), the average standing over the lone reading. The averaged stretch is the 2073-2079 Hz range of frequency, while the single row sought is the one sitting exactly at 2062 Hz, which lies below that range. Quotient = 0.77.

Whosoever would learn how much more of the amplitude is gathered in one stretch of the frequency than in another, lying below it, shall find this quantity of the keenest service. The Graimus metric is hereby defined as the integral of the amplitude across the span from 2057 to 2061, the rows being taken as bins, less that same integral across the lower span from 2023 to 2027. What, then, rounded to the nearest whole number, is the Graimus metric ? -316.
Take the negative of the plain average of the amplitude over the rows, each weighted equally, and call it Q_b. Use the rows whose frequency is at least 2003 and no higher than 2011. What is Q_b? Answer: -160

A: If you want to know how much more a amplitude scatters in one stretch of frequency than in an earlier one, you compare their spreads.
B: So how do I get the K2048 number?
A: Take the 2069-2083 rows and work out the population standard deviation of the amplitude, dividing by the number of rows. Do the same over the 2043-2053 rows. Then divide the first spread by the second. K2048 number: 2.4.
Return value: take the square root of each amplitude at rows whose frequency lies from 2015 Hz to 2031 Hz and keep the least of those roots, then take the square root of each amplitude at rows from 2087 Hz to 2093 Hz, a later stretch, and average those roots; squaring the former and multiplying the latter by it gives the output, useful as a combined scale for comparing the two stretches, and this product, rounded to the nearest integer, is 1779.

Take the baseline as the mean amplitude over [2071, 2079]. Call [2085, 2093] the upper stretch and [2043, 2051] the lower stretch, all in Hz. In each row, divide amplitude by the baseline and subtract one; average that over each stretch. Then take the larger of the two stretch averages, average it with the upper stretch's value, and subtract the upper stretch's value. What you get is 0.23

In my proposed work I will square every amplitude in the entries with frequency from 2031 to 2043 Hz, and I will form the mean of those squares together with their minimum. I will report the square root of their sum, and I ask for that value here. 221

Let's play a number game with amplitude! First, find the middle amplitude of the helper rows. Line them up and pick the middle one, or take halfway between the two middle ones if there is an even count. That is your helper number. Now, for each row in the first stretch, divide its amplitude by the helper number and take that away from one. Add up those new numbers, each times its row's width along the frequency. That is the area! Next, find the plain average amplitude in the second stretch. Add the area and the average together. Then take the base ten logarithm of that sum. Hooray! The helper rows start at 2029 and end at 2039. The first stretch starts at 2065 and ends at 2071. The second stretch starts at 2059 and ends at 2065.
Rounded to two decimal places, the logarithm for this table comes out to 2.16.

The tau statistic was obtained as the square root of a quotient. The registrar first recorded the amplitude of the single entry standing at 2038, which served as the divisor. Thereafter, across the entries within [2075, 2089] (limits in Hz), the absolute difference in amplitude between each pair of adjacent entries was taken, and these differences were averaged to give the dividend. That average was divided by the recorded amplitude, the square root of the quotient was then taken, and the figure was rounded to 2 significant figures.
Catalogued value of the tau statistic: 0.19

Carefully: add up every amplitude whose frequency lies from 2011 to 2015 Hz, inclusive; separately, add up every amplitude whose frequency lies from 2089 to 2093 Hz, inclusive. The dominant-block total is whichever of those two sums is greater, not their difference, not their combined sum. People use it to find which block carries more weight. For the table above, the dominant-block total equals 348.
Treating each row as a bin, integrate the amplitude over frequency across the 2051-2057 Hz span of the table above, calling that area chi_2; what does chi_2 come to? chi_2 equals 895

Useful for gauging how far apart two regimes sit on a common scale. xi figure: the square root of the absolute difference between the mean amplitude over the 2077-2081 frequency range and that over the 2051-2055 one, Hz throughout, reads 7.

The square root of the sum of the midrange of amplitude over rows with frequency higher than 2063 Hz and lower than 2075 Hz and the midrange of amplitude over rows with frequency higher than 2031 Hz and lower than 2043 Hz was 17.6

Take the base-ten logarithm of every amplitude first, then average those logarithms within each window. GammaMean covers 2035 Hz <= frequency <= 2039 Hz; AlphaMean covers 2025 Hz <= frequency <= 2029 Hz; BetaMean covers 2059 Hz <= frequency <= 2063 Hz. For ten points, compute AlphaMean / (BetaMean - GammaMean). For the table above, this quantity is -83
